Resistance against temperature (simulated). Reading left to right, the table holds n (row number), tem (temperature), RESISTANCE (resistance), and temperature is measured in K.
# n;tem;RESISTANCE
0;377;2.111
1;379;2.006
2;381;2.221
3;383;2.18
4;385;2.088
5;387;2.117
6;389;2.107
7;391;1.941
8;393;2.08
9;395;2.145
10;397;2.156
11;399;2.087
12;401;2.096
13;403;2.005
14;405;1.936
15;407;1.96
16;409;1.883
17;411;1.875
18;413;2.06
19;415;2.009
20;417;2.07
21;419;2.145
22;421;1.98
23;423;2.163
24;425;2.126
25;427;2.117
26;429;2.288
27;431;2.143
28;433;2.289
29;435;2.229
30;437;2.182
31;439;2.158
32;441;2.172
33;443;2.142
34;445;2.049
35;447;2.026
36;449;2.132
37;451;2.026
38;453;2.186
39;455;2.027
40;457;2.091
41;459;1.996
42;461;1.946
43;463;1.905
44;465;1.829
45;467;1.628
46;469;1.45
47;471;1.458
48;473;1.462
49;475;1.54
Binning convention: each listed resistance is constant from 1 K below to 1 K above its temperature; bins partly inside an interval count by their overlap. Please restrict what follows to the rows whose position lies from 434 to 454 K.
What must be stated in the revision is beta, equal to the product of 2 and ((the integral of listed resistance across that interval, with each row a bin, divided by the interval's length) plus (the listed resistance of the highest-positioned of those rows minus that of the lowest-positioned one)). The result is 4.17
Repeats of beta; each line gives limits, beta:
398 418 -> 3.96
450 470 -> 2.66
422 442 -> 4.39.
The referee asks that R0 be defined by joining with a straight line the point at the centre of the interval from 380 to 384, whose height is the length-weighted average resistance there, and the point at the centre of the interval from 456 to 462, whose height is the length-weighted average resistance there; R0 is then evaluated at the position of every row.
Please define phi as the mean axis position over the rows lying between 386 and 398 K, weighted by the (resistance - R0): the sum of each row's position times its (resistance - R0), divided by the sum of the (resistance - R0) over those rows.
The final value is 390.8 K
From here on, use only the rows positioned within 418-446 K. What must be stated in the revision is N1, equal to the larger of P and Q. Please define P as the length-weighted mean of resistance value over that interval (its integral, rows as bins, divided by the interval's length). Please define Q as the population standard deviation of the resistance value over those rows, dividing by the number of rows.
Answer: 2.16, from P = 2.16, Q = 0.08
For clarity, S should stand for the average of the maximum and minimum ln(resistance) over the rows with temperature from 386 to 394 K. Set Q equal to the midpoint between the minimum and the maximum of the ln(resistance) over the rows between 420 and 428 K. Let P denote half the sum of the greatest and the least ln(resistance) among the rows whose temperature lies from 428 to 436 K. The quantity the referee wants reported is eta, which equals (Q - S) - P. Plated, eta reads -0.774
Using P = 0.80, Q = 0.727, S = 0.71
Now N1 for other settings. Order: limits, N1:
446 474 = 1.87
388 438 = 2.08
